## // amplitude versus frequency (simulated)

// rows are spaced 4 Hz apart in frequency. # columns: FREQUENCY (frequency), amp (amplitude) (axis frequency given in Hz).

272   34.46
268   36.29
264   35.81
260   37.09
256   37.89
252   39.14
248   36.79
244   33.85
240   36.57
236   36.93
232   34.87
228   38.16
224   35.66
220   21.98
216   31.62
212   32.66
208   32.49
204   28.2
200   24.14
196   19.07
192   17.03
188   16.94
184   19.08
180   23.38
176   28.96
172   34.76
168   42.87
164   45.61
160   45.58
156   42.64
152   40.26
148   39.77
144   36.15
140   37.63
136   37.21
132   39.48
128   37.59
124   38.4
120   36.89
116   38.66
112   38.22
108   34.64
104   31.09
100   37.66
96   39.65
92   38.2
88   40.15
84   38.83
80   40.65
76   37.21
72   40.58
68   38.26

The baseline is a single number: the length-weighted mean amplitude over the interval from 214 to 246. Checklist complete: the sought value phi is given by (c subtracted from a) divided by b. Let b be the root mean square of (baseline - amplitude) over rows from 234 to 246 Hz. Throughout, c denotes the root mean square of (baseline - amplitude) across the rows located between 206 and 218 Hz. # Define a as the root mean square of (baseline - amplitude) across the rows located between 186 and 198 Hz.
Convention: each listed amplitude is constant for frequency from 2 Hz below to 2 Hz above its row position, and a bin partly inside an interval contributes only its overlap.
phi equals 5.8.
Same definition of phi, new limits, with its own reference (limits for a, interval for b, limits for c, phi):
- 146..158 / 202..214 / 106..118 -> 1.0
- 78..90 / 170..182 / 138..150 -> 0.3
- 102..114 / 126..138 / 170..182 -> -0.8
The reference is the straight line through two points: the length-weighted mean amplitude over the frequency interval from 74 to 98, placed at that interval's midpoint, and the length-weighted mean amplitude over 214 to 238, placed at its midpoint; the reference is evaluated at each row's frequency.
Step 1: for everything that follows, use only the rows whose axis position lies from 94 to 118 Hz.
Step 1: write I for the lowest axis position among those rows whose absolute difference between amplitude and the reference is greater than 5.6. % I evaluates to 104 Hz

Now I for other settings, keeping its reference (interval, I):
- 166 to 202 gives 168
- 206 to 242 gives 220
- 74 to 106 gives 104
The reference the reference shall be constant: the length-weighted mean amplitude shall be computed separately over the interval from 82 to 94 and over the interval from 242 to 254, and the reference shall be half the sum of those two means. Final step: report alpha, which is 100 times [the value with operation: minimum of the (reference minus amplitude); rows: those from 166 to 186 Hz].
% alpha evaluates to -504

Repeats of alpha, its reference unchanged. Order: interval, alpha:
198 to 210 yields 534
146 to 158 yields -481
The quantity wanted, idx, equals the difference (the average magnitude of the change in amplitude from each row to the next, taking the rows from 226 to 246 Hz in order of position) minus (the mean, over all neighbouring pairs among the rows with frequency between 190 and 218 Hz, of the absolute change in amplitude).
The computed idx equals -1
